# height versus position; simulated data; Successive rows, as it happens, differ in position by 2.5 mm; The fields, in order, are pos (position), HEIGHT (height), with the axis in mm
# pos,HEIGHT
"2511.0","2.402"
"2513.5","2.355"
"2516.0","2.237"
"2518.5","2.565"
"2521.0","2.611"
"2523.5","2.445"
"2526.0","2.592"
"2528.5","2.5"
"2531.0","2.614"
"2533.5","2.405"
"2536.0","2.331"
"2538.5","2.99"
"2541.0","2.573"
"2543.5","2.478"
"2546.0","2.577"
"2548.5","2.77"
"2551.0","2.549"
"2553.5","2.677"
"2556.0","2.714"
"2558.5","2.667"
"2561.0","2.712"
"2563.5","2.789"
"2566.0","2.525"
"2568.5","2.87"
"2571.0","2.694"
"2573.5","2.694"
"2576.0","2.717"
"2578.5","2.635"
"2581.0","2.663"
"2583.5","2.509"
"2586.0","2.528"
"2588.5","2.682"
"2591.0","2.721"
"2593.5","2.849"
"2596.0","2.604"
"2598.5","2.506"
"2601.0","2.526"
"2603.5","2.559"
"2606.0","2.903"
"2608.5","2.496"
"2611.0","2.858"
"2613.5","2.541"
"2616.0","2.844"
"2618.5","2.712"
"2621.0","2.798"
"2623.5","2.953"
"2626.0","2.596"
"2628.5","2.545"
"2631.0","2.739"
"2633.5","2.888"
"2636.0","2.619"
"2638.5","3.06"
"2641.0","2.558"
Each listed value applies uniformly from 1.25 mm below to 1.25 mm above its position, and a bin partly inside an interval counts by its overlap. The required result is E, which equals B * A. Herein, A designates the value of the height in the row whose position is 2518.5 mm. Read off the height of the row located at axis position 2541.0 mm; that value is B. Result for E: 6.6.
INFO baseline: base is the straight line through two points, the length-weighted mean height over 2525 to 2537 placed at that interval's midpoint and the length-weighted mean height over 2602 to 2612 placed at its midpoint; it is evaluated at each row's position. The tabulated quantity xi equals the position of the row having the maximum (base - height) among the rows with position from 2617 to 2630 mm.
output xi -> 2628.5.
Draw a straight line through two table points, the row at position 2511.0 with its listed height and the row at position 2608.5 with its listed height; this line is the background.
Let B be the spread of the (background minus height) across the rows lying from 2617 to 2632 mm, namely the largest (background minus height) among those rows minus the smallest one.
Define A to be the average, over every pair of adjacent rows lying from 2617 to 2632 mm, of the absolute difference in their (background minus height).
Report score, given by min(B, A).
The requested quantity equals 0.17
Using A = 0.17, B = 0.41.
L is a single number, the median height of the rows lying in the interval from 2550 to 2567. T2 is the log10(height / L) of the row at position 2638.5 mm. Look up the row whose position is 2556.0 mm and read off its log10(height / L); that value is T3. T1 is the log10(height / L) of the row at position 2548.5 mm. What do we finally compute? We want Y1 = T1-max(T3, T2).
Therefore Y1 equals -0.043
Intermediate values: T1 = 0.01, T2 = 0.058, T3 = 0.006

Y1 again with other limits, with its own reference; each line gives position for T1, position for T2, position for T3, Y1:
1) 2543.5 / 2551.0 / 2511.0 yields -0.012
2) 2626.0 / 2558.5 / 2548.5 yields -0.028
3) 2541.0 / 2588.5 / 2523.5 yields -0.018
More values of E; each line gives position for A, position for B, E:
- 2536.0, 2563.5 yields 6.5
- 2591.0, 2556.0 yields 7.4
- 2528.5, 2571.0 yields 6.7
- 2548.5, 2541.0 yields 7.1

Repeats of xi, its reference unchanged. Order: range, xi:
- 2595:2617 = 2608.5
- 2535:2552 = 2536.0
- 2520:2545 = 2536.0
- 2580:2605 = 2598.5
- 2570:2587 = 2583.5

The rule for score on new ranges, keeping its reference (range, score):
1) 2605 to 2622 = 0.27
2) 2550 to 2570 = 0.13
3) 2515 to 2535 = 0.16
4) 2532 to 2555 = 0.24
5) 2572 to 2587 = 0.06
